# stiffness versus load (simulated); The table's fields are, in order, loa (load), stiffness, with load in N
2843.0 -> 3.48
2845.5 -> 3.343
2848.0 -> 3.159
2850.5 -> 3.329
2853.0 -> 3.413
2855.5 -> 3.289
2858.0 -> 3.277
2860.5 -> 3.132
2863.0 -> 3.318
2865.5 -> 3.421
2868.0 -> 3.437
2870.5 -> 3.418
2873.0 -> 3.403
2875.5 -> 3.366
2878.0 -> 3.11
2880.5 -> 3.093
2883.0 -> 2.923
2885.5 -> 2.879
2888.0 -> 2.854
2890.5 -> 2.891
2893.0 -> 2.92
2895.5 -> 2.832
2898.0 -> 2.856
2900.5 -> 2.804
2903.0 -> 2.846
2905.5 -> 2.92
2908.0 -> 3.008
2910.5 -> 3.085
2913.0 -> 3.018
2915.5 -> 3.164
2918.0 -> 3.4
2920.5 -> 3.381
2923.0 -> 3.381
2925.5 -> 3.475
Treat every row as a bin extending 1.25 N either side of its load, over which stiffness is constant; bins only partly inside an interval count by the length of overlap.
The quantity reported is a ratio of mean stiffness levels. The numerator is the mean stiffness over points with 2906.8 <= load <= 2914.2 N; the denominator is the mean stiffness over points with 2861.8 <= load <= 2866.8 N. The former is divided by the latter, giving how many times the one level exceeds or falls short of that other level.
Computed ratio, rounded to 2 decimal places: 0.90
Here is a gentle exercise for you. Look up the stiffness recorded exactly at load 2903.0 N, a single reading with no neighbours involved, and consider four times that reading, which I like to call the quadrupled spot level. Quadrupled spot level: 11.4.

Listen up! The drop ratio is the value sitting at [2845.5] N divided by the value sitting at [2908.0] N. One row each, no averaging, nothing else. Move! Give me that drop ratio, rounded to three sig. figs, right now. 1.11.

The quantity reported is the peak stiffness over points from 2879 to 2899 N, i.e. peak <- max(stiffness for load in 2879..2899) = 3.093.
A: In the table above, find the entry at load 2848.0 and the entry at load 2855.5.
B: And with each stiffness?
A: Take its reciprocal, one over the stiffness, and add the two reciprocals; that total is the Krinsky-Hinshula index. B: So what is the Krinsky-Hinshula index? 0.621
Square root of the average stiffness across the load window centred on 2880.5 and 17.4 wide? 1.76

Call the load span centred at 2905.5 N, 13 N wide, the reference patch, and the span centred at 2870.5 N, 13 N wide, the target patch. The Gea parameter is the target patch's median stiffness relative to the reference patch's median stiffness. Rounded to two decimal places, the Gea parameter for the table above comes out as 1.17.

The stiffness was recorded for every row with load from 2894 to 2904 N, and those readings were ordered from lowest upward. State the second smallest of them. 2.832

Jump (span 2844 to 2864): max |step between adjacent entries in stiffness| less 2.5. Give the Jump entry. -2.31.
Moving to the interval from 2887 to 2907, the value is -2.41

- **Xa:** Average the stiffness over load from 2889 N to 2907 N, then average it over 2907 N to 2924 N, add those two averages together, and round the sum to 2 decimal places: 6.07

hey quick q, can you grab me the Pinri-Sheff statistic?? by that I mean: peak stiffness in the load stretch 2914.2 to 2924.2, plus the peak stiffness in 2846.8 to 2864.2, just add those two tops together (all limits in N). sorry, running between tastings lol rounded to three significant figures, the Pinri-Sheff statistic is 6.81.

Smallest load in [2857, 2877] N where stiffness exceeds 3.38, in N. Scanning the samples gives 2865.5 N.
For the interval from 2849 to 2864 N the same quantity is 2853.0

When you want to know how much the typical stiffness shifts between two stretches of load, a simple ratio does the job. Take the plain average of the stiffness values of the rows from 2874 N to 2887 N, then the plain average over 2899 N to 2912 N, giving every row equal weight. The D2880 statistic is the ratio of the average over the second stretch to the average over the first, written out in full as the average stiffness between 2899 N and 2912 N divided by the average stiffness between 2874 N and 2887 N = 0.95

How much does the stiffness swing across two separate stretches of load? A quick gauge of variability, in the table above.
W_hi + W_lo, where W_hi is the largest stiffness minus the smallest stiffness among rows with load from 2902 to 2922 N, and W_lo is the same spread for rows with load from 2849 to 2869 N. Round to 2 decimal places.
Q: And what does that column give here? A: 0.86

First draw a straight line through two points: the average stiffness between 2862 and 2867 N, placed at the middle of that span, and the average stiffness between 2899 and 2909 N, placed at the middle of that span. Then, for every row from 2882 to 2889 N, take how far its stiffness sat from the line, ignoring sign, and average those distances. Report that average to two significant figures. 0.23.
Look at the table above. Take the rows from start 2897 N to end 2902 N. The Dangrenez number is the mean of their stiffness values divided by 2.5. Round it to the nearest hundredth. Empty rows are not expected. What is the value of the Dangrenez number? 1.13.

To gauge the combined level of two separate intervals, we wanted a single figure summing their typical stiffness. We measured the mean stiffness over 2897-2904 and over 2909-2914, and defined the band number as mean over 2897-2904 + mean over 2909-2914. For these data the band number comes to 5.89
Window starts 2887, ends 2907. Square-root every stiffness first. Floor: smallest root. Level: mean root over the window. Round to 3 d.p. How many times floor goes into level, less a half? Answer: 0.511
